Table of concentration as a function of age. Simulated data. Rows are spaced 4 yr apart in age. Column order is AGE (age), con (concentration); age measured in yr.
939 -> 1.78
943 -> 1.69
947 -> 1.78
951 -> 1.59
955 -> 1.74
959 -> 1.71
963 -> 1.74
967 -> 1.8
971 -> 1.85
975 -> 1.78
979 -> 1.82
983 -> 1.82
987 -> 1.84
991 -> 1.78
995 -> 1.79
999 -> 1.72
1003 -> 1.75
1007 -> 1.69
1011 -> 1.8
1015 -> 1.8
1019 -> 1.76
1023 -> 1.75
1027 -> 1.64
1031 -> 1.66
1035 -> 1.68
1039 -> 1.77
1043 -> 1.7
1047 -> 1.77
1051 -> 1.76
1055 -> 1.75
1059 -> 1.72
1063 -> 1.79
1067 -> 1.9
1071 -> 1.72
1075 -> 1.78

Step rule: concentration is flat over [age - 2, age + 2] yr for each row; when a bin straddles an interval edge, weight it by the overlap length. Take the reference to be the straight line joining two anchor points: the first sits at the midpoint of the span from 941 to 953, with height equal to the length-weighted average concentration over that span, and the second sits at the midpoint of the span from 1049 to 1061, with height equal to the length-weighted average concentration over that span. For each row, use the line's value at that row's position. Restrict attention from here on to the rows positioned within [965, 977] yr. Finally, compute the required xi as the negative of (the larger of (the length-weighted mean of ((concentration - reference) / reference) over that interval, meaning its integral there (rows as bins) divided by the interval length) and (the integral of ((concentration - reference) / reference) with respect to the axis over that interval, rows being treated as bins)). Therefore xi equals -0.8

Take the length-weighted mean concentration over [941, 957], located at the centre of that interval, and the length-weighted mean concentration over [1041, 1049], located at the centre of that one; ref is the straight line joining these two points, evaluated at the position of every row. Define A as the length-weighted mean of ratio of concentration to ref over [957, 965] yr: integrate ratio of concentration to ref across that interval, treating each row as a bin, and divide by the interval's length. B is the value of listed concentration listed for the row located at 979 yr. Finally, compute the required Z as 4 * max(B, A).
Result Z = 7.28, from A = 1.01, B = 1.82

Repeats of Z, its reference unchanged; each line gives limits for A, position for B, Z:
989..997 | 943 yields 6.76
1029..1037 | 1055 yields 7.00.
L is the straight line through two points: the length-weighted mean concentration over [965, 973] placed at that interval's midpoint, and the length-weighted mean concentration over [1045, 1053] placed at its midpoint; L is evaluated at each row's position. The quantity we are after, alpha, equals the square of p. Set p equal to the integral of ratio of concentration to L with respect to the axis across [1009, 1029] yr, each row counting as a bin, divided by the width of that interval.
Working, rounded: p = 0.979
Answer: 0.96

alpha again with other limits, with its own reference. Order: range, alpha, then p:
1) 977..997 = 1.00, 0.999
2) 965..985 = 0.99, 0.996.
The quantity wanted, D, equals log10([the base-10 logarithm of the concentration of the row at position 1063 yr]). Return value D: -0.60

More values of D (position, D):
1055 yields -0.61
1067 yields -0.55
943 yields -0.64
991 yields -0.60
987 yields -0.58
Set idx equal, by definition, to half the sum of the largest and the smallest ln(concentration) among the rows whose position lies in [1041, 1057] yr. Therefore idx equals 0.551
